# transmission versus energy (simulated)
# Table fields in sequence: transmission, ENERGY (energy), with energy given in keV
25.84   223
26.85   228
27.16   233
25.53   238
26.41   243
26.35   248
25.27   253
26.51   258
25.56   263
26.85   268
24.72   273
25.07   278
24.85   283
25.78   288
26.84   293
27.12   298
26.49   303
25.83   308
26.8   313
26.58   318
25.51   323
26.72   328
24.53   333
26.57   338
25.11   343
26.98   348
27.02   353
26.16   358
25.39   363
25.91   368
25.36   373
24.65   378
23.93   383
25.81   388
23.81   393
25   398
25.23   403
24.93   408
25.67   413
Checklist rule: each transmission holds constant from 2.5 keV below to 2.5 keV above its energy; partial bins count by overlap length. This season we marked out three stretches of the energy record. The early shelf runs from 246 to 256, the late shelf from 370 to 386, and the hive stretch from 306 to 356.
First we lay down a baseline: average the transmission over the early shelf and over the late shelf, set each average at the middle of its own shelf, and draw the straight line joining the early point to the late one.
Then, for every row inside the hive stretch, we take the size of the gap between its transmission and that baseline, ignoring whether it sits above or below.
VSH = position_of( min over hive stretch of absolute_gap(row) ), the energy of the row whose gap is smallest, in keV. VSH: 343 keV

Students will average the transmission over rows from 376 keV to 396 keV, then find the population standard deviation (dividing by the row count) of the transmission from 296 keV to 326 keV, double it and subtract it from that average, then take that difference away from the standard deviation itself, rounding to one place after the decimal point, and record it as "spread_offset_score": -22.9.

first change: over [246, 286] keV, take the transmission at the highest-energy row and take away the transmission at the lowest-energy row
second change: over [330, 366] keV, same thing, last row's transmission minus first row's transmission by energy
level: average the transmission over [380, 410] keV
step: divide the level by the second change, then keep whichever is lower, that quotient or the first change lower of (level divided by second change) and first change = -1.5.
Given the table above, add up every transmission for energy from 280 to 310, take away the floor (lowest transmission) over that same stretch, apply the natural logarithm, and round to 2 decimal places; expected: 4.88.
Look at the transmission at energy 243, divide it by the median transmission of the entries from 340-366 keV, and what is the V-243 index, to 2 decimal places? 1.01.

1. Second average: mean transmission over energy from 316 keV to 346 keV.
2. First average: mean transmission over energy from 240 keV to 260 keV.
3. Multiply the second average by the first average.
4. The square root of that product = 26.0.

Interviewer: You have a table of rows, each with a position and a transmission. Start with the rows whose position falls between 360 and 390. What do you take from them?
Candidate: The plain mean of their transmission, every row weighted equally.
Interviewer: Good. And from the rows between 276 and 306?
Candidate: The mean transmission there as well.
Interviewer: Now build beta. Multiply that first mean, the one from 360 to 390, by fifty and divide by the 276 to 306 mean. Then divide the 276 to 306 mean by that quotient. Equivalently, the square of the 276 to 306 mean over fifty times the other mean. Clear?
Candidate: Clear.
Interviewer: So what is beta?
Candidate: 0.54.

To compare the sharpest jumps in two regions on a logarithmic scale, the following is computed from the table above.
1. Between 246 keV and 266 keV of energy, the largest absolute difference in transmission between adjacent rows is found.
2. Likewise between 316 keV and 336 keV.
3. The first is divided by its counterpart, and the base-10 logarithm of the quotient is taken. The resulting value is -0.25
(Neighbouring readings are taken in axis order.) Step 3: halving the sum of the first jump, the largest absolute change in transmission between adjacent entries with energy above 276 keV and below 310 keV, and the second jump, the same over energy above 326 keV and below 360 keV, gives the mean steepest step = 1.6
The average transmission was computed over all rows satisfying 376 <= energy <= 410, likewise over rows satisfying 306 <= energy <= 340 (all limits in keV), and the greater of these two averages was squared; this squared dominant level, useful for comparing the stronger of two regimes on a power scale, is 680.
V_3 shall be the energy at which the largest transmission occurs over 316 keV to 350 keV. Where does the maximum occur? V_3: 348 keV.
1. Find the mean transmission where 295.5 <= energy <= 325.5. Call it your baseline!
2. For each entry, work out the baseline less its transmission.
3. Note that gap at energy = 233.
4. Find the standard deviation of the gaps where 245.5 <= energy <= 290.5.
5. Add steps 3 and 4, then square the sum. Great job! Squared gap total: 0.0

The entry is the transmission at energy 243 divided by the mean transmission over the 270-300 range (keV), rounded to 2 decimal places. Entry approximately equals 1.03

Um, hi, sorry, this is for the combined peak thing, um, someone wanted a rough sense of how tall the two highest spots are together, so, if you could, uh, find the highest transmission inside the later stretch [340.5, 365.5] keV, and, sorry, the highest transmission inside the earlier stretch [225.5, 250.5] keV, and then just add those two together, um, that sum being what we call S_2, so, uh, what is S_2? 54.2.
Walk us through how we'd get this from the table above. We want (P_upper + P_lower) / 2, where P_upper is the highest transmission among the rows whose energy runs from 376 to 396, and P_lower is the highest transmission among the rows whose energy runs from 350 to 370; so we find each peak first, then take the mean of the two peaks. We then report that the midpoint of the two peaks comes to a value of 26.4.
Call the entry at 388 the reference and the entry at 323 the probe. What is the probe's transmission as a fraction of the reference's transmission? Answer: 0.99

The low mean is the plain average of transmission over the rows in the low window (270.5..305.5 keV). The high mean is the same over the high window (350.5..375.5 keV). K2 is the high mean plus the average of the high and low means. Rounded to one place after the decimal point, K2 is 51.9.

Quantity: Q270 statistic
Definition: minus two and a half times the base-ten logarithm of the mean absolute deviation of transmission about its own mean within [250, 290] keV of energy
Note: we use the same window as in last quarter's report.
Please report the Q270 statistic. 0.55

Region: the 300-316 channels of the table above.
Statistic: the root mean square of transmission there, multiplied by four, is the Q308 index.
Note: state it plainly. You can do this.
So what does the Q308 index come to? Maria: 106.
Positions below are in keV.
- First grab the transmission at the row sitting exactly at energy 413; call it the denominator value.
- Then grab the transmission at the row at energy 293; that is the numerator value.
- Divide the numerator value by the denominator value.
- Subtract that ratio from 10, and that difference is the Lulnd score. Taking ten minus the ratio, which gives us 8.954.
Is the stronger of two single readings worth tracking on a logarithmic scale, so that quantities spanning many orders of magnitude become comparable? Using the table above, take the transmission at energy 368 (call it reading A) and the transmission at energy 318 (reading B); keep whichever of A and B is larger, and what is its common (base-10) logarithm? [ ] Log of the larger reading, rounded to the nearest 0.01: 1.42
